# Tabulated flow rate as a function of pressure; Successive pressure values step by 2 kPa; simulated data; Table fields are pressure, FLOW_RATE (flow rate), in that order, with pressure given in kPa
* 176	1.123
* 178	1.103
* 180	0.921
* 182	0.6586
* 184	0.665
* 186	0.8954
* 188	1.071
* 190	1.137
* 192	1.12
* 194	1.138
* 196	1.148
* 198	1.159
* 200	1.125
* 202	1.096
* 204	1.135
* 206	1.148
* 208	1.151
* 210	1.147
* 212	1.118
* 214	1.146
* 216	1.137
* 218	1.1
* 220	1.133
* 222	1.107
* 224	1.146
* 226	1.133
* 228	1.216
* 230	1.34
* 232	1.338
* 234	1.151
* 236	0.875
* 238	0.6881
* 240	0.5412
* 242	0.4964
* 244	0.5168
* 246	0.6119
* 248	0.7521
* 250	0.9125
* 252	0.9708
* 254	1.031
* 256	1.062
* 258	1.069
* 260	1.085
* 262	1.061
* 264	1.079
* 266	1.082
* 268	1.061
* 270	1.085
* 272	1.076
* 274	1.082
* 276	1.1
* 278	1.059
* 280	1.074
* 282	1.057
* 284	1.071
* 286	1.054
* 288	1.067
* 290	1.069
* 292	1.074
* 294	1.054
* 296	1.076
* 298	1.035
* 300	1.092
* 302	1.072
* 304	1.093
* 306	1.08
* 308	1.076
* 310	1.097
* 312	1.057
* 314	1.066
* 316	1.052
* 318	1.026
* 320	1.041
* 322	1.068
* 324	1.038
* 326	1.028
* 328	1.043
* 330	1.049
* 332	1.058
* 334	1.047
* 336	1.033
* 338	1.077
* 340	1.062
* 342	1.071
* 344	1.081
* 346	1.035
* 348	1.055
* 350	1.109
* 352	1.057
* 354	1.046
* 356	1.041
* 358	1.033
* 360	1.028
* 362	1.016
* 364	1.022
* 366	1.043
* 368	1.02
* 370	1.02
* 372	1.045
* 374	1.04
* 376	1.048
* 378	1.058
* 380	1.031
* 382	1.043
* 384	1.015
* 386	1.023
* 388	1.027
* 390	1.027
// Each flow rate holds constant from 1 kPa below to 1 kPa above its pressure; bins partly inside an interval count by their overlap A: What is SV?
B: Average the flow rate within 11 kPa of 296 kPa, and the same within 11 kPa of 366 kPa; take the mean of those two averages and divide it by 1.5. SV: 0.701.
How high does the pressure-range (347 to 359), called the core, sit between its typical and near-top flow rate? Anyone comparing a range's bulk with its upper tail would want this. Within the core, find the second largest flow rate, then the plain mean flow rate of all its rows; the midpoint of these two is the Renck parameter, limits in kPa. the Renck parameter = 1.06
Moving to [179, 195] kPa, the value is 1.04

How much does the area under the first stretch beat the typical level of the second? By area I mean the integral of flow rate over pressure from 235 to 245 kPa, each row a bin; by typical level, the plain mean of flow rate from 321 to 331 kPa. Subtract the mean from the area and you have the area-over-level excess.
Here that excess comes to 5.2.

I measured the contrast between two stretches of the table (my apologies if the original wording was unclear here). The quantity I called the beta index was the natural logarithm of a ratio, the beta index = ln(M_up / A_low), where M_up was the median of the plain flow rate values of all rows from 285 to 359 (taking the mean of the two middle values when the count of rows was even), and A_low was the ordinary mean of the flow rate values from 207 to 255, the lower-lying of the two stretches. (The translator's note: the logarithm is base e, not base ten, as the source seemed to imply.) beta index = 0.07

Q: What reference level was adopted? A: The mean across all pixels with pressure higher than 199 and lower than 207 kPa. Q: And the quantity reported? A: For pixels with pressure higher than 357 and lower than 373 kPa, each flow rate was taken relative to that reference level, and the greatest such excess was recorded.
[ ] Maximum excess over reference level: -0.081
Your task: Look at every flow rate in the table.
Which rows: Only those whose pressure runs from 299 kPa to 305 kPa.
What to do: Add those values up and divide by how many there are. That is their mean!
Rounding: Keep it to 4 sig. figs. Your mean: 1.086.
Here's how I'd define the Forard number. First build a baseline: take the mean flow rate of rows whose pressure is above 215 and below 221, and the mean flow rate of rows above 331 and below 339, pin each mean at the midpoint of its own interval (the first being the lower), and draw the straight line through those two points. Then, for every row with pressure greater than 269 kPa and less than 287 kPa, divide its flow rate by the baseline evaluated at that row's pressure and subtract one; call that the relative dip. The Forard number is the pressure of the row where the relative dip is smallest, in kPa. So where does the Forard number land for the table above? 286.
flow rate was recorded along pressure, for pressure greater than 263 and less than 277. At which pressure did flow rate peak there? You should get 276 kPa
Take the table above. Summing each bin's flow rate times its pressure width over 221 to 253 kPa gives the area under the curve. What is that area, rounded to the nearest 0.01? 29.59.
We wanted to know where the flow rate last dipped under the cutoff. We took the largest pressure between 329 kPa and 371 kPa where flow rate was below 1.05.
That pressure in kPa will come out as 370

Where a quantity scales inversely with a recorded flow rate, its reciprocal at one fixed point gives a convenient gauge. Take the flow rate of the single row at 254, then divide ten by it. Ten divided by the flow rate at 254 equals 9.7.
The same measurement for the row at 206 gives 8.7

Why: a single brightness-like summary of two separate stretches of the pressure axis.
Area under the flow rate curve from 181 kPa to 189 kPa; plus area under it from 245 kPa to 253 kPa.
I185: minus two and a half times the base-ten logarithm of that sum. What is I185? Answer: -2.79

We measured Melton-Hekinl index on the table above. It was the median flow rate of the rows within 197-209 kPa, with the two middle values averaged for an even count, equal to 1.14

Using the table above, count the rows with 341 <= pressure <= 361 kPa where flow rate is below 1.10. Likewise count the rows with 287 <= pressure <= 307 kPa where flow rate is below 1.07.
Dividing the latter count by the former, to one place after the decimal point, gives 0.4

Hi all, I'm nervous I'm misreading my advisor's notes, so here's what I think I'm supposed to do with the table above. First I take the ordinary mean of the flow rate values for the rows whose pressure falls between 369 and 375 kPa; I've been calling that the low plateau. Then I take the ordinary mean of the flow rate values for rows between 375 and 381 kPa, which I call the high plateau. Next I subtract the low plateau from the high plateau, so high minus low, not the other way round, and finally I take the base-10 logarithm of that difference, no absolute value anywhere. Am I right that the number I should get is -2.0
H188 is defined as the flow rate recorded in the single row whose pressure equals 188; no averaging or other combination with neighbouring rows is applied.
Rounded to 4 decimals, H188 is 1.0710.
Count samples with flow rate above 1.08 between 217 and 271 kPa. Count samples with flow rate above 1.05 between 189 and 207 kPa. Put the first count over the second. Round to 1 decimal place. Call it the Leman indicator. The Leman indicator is 1.3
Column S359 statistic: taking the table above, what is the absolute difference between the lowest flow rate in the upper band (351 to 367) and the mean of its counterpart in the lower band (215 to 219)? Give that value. 0.10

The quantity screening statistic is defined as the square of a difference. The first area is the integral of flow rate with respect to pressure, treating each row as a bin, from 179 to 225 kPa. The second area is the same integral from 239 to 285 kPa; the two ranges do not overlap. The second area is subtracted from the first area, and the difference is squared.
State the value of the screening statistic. 28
